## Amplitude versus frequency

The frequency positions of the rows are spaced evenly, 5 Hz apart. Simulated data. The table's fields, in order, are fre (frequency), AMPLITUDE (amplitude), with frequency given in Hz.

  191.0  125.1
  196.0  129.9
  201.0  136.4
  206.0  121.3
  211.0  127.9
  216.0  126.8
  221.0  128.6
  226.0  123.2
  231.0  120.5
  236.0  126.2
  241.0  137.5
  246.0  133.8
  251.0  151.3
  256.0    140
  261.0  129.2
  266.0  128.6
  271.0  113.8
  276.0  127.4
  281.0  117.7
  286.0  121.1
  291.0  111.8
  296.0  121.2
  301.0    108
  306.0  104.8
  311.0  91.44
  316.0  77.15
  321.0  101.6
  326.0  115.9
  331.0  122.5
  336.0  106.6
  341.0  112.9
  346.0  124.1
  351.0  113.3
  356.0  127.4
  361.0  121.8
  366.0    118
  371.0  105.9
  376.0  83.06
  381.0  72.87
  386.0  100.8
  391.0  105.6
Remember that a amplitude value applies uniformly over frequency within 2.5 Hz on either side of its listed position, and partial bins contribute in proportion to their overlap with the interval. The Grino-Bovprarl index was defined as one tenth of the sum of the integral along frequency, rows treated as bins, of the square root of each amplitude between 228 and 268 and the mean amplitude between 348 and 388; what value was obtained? 56.7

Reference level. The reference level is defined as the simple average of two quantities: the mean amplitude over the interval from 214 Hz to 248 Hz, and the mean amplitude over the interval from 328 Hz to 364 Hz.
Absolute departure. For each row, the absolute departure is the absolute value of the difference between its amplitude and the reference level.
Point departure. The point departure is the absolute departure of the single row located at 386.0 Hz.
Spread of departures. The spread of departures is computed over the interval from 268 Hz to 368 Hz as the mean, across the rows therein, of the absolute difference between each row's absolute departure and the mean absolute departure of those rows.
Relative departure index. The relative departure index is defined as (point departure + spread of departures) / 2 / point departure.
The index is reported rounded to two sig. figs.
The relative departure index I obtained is 0.68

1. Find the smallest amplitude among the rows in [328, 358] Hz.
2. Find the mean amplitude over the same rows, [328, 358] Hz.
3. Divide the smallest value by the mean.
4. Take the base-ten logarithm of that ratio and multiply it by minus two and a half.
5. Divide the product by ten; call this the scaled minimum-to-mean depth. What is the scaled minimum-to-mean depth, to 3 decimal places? 0.011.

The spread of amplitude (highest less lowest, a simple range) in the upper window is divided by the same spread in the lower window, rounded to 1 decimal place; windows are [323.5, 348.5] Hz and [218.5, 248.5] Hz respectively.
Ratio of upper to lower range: 1.0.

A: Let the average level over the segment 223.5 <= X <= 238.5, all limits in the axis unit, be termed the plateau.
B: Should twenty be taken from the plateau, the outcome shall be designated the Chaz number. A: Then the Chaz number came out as 103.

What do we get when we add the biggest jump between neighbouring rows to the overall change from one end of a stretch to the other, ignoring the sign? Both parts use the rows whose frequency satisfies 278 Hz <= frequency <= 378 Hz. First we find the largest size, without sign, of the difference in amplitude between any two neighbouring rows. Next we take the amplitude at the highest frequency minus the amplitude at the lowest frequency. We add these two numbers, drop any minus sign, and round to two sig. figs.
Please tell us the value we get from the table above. 10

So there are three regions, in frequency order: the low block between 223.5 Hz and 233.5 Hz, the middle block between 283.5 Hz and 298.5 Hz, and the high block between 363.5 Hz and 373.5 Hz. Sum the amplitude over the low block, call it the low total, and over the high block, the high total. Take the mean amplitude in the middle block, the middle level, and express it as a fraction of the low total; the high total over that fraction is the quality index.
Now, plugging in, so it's 462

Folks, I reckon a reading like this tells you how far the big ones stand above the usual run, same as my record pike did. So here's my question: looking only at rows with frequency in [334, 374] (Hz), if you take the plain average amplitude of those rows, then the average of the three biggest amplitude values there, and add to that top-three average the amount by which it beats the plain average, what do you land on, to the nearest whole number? 133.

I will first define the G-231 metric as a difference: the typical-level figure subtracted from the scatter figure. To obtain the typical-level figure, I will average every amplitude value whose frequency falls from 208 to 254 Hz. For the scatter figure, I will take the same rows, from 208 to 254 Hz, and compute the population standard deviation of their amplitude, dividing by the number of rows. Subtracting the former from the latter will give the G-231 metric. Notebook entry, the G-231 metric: -122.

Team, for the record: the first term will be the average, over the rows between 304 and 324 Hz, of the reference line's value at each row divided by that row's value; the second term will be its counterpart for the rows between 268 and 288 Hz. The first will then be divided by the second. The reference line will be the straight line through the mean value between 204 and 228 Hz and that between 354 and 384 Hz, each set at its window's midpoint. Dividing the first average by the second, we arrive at 1.24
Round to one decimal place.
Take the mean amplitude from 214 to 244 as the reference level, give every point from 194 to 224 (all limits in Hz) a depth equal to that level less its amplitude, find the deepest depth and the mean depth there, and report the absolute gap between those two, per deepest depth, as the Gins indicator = 1.2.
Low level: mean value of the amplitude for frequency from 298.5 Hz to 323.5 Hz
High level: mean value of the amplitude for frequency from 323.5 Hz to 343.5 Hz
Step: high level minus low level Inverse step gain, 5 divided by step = 0.28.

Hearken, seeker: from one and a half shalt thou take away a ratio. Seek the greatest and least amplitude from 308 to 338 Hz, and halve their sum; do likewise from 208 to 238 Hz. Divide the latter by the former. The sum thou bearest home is 0.25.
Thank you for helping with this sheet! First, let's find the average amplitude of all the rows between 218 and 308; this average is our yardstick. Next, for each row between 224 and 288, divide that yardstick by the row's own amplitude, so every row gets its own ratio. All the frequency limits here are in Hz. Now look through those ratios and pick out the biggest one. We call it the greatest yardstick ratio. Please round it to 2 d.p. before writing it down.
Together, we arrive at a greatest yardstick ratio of 1.10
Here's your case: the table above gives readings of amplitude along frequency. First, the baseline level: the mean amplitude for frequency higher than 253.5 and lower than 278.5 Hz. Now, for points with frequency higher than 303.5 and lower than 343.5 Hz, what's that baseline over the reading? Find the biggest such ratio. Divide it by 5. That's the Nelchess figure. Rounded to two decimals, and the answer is 0.33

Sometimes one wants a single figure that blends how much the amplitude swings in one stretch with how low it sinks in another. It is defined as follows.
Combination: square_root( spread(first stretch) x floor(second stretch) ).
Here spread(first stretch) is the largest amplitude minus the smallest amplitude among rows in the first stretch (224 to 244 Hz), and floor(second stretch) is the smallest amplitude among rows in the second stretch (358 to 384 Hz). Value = 35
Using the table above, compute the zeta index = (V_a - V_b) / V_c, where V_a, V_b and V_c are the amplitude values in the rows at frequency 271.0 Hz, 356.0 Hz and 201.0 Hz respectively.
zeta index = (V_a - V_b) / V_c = -0.10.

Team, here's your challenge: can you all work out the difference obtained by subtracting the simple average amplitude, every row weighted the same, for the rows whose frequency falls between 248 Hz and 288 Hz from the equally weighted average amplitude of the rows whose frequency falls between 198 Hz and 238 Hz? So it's -2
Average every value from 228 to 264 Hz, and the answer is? 134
